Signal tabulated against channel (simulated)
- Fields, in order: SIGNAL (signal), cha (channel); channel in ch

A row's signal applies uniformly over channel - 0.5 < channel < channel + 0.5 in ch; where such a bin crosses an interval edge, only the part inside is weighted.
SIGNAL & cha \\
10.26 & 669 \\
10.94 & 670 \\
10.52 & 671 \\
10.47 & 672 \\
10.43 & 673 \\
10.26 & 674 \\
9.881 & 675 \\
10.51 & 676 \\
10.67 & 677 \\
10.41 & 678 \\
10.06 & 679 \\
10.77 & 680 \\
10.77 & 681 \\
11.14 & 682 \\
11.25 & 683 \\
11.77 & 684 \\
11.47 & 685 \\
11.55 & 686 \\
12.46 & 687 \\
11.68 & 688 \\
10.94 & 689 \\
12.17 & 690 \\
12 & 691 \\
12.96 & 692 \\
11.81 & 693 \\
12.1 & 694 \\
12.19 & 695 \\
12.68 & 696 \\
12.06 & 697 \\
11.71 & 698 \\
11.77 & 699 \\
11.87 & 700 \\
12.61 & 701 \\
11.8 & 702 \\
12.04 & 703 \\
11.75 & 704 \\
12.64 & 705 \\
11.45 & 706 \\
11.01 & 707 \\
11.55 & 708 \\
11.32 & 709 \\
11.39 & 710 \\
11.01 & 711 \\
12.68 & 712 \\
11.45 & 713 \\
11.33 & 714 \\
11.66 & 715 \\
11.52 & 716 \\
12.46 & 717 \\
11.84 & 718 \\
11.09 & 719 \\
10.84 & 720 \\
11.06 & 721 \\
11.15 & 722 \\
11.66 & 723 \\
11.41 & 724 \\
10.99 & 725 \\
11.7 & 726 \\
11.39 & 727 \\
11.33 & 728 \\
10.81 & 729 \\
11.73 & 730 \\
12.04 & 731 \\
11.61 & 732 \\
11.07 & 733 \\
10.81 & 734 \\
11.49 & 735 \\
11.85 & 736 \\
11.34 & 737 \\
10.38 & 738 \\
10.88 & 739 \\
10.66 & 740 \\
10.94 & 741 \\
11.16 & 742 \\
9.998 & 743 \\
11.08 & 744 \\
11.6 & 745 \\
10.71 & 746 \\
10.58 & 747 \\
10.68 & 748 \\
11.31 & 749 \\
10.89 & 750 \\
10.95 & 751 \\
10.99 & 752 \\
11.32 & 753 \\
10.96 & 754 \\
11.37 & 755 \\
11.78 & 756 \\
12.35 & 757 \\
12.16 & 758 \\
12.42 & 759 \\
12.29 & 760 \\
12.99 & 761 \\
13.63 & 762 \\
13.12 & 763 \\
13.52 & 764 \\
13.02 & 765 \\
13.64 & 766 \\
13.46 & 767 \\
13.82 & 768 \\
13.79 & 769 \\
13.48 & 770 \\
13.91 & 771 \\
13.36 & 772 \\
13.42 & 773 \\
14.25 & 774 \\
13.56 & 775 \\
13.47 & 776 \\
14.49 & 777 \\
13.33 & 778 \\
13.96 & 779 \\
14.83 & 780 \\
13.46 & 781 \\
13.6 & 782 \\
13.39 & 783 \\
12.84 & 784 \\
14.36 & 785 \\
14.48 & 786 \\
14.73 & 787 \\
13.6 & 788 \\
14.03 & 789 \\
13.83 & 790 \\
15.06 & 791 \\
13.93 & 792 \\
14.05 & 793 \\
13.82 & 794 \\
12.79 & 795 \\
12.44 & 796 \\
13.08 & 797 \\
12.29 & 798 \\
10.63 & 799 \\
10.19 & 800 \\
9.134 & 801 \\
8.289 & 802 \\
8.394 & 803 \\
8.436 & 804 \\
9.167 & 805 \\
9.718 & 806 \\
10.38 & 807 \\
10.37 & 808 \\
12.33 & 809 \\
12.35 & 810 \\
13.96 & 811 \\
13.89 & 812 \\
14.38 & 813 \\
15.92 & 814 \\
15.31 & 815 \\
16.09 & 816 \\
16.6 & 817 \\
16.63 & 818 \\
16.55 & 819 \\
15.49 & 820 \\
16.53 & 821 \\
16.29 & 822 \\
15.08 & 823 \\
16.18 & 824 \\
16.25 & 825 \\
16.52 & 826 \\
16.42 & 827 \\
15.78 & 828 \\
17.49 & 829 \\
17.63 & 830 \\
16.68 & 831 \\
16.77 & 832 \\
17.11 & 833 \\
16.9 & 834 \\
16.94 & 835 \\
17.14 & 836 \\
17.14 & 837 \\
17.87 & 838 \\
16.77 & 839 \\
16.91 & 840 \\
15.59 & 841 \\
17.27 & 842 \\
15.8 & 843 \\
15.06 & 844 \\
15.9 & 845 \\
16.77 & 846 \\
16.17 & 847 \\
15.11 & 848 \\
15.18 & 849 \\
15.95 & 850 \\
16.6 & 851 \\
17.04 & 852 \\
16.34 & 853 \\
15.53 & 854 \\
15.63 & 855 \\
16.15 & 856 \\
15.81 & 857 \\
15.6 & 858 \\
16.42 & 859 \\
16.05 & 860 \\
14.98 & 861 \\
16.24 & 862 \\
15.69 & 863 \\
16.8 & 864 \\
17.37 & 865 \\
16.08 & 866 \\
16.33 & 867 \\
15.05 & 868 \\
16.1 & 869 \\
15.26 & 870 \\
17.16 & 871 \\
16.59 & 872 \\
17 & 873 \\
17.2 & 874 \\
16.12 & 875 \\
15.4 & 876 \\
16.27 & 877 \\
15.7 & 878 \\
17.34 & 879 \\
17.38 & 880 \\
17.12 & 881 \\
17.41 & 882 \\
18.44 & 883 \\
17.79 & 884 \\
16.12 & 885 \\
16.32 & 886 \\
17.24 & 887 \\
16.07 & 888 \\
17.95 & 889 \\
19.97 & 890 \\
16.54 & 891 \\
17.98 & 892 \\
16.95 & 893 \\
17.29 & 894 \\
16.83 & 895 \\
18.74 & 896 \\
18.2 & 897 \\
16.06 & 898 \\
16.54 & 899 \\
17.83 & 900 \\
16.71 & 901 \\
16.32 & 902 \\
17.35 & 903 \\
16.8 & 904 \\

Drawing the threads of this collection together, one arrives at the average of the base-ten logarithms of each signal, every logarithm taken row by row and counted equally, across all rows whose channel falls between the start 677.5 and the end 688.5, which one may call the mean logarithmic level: 1.05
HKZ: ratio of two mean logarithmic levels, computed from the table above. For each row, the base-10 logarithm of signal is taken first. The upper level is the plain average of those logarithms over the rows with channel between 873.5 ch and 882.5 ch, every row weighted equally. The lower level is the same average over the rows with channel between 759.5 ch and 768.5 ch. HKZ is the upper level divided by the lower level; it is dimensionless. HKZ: 1.09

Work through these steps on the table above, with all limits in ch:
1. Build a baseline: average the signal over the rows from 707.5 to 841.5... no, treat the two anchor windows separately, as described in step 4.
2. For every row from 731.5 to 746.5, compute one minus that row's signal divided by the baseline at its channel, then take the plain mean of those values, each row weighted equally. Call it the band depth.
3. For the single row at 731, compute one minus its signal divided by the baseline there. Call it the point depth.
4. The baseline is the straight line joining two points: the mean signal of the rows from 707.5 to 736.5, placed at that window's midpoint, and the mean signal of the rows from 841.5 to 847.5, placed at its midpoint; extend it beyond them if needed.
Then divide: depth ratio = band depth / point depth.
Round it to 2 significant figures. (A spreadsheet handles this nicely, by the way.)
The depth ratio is -4.4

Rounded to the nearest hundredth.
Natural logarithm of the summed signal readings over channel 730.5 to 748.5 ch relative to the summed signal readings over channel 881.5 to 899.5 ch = -0.45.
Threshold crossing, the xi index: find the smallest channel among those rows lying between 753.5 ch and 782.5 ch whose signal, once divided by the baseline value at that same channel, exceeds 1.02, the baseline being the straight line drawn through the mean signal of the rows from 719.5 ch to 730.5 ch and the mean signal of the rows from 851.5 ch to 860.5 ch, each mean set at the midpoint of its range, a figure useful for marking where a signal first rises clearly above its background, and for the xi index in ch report 761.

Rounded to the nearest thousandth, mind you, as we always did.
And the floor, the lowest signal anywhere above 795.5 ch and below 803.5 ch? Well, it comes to 8.289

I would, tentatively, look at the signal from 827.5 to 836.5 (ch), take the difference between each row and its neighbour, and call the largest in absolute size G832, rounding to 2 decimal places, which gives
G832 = 1.71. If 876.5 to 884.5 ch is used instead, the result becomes 1.64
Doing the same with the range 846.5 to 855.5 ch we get 1.06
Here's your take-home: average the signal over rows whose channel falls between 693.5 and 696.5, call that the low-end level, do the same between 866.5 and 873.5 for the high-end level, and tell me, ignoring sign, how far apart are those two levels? 3.9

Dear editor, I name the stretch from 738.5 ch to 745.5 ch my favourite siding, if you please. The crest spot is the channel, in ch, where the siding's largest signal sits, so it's 745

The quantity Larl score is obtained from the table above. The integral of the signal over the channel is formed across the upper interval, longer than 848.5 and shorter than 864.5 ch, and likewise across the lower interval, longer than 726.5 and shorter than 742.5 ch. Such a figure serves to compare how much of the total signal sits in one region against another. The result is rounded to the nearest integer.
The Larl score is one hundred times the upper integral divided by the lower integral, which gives 143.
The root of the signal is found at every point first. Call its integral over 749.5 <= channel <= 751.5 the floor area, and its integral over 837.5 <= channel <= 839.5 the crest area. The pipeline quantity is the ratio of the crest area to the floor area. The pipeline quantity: 1.26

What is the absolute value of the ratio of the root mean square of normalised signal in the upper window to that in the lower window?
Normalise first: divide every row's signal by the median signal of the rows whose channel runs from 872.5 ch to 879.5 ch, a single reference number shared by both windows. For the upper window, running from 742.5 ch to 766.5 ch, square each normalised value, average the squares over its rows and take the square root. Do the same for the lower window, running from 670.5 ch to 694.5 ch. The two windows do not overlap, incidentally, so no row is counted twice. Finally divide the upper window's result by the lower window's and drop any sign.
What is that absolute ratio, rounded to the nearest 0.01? 1.06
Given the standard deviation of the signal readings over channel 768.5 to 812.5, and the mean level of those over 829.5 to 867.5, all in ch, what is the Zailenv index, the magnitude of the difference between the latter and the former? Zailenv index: 14.4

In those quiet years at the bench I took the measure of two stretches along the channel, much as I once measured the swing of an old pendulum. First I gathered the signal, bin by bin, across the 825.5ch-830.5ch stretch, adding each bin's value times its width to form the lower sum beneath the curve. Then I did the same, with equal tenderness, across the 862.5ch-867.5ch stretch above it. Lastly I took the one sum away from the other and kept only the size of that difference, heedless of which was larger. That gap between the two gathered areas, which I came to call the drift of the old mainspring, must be 1.6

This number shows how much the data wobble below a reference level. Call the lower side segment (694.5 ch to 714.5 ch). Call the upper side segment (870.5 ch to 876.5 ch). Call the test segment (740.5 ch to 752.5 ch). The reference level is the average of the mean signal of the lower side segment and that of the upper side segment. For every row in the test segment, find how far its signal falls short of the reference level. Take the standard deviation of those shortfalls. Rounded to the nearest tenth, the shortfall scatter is 0.4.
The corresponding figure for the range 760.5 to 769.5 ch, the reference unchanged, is 0.3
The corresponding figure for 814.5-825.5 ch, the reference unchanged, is 0.5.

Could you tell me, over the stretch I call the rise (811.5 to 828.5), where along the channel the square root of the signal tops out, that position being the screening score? 818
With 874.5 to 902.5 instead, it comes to 890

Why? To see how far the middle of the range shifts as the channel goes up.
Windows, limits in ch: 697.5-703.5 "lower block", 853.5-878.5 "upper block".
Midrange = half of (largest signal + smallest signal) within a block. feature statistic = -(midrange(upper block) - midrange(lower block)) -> -4.0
